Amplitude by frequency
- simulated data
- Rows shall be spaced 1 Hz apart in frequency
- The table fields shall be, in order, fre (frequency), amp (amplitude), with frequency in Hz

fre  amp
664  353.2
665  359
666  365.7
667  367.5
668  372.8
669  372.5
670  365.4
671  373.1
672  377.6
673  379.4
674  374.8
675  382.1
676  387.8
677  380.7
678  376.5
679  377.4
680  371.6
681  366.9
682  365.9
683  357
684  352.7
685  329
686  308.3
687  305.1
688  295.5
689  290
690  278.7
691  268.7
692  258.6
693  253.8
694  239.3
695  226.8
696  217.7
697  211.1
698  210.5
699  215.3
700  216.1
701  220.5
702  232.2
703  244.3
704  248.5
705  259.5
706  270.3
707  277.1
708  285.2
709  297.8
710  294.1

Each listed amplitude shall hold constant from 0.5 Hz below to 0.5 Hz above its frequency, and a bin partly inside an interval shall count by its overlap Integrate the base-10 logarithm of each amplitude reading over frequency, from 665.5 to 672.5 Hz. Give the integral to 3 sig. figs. 18.0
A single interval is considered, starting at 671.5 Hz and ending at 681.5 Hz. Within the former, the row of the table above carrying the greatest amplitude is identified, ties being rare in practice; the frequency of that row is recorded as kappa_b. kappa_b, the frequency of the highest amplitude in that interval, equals 676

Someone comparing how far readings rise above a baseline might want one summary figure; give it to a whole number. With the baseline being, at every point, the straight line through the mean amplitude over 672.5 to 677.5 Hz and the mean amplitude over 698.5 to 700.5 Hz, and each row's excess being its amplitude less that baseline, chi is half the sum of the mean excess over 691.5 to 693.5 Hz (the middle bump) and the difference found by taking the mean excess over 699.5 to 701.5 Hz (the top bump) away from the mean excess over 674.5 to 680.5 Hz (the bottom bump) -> 0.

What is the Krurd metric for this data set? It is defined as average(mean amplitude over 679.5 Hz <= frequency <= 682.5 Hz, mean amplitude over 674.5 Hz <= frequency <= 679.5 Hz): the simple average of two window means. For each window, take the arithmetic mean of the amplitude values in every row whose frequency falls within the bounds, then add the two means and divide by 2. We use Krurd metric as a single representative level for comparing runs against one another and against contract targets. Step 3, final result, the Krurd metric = 375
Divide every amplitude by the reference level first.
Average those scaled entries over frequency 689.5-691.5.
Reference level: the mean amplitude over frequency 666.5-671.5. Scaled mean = 0.74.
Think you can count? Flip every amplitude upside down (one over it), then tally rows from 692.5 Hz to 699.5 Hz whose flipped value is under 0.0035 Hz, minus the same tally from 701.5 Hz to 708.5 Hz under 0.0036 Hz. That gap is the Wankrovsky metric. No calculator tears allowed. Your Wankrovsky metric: -1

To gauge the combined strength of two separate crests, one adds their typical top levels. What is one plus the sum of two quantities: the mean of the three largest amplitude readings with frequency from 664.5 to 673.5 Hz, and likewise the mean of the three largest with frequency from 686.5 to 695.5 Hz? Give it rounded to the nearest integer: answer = 675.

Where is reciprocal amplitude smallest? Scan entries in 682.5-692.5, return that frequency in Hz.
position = 683 Hz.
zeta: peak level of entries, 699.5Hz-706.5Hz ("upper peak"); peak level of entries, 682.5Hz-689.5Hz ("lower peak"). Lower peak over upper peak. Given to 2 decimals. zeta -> 1.32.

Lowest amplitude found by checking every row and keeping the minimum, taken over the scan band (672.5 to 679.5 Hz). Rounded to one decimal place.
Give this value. 374.8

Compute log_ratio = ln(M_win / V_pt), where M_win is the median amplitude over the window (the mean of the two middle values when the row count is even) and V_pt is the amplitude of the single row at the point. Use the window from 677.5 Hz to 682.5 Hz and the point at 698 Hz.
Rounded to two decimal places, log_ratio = 0.57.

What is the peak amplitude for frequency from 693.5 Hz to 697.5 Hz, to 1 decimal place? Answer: 239.3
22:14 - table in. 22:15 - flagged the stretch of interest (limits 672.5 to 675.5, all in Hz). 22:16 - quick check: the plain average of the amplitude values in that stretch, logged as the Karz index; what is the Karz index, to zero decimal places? 379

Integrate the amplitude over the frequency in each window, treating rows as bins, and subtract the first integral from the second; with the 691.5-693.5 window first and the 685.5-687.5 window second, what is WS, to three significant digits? 101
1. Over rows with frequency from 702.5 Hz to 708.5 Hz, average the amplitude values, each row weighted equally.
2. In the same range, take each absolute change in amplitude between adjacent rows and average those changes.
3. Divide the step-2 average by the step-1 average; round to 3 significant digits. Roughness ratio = 0.0310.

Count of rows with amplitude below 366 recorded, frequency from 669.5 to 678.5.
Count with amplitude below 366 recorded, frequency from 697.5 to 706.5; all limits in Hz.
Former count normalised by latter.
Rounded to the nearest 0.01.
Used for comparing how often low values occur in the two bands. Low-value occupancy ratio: 0.11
